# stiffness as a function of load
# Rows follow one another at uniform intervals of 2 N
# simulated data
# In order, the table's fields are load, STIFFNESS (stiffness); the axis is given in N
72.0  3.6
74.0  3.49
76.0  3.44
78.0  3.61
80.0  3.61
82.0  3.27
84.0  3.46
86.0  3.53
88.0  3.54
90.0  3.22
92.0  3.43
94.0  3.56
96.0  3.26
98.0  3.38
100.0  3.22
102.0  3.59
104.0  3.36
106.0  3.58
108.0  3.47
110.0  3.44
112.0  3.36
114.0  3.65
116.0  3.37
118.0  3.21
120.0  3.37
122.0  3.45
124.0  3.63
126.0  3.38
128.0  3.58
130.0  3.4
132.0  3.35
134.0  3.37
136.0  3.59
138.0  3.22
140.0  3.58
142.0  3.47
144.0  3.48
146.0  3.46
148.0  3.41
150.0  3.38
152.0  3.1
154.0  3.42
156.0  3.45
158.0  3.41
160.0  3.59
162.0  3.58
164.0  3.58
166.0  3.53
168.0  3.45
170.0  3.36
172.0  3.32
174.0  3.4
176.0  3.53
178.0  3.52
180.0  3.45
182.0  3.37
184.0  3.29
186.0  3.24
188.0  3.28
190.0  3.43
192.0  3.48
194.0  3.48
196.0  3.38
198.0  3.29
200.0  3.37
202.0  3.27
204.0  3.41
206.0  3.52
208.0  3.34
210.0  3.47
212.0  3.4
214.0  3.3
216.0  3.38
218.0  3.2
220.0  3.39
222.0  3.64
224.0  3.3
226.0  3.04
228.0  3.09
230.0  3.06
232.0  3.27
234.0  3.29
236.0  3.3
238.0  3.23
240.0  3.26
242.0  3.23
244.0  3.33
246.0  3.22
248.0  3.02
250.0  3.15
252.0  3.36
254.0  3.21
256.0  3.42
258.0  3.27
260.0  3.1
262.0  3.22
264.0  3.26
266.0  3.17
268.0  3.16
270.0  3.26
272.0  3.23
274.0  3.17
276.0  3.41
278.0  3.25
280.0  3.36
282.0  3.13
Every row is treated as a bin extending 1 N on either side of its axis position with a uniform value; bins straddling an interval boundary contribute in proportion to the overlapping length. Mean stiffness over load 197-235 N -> 3.32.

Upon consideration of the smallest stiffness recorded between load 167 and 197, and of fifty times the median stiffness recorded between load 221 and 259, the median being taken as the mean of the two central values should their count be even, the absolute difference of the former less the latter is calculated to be 160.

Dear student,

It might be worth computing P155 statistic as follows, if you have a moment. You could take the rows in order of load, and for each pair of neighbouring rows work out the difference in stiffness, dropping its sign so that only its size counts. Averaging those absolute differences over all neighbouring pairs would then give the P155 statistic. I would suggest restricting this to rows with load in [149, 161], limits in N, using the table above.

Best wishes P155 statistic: 0.17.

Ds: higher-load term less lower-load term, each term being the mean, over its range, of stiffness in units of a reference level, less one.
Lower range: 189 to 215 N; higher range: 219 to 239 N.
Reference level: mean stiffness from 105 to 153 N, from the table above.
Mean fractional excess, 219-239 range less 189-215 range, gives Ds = -0.04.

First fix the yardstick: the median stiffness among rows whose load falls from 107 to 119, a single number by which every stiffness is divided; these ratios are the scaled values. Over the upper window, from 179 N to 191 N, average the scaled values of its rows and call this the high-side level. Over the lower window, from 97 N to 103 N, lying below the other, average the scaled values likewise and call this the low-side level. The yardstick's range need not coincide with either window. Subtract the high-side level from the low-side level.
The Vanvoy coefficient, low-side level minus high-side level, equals 0.016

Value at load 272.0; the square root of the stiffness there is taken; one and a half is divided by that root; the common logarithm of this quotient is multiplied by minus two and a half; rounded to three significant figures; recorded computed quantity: 0.196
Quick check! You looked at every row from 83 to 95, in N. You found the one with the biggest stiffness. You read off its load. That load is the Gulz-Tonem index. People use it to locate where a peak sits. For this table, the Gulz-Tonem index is 94.0 N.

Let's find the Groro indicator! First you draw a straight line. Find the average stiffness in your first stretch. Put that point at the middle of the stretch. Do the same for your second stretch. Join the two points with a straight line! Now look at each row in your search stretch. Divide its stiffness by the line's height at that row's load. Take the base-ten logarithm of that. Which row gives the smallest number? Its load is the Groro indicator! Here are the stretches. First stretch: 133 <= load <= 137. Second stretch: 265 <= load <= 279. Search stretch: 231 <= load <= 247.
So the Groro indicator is 238.0 N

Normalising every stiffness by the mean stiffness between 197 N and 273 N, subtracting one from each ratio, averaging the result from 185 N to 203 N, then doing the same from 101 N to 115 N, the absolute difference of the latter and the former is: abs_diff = 0.041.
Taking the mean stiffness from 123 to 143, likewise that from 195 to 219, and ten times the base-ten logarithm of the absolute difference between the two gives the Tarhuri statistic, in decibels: -10.2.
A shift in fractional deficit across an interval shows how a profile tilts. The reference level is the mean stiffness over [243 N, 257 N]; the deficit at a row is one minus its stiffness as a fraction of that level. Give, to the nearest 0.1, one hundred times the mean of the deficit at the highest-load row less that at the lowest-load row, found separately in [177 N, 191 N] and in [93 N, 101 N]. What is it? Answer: 6.6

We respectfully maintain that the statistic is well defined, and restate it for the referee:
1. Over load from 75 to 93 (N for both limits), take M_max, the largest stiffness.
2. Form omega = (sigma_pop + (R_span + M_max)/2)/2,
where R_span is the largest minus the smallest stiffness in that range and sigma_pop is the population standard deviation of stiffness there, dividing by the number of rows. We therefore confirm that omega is 1.06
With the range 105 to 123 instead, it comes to 1.08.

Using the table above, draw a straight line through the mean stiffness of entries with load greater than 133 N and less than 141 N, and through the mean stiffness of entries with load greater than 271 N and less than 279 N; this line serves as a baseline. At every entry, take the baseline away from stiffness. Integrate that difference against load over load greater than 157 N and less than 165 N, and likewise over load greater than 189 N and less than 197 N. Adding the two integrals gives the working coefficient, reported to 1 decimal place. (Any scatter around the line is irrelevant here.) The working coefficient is 1.6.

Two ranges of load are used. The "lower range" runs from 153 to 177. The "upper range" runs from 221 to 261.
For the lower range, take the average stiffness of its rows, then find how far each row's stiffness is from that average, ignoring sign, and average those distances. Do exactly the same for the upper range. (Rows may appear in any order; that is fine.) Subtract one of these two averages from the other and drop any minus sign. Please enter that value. 0.026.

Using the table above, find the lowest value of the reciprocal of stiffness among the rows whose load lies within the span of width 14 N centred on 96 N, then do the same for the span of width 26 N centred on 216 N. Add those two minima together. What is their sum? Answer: 0.553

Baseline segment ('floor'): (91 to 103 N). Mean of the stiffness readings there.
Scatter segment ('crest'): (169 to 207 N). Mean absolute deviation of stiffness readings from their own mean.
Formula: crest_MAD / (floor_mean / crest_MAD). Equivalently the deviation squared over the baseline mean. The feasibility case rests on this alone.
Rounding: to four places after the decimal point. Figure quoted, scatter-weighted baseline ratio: 0.0017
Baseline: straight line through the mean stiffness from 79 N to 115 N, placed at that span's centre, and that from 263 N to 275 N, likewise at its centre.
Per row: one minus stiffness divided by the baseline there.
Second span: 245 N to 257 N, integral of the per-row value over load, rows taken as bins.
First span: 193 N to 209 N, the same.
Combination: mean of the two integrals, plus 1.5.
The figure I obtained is 1.3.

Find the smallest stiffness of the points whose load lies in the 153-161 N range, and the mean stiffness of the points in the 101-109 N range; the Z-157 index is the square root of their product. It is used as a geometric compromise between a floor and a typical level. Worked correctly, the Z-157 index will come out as 3.45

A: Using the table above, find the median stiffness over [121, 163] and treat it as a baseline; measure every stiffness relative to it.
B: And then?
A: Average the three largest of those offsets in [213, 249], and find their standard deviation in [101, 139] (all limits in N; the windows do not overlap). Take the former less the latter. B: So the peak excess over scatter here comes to -0.11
